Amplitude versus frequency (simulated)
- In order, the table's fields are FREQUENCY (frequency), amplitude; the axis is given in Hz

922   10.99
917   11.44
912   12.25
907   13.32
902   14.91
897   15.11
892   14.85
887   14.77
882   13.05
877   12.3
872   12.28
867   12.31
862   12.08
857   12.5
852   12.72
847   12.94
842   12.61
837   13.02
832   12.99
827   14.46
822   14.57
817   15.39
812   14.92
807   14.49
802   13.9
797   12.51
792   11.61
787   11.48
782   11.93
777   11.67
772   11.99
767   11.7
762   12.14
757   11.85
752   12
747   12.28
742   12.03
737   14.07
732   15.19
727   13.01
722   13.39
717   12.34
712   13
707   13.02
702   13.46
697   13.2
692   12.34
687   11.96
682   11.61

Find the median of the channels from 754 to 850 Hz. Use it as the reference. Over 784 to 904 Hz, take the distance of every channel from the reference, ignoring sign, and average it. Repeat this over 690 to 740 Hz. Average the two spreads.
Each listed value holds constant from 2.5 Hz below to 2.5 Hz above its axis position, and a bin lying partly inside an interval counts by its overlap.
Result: 0.96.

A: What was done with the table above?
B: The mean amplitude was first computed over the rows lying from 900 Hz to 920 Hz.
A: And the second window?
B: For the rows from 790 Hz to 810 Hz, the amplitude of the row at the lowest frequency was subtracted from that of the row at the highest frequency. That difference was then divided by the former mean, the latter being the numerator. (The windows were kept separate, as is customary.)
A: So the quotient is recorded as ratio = 0.22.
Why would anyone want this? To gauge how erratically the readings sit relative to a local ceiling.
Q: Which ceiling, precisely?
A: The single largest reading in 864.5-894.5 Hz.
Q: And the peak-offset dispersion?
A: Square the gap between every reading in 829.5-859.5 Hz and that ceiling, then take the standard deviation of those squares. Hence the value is 1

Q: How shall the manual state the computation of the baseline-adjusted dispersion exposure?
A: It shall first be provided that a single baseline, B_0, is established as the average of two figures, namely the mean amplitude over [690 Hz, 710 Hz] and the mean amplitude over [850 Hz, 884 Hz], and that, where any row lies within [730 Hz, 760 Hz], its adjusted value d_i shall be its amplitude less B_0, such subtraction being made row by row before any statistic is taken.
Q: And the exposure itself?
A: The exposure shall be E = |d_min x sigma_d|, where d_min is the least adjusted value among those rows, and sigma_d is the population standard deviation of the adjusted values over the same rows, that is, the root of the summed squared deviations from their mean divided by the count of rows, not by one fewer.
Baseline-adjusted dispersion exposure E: 1.1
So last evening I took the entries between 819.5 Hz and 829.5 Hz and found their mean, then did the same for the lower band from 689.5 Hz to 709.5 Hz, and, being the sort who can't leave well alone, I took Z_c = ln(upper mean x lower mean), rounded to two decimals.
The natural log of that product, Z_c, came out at 5.24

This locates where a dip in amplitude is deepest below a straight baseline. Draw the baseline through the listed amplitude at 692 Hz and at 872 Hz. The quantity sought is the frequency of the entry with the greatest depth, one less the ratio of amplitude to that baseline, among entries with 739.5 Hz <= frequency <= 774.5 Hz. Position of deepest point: 767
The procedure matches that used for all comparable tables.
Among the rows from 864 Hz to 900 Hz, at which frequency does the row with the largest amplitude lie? 897 Hz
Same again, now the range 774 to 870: 817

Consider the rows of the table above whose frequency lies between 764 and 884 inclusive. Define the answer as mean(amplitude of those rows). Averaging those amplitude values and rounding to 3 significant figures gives 12.9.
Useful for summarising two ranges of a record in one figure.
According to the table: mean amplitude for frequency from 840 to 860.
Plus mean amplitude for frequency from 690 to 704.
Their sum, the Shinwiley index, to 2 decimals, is 25.69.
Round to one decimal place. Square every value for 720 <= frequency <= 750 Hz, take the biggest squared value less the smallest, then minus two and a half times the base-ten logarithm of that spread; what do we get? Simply -4.8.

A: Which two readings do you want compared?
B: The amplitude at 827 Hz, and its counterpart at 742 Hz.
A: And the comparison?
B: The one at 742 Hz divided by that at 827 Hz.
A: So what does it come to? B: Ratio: 0.83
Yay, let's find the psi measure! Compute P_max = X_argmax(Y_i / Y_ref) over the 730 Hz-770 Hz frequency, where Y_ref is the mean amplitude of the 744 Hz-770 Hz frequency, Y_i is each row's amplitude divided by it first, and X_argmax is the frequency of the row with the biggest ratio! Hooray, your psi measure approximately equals 732 Hz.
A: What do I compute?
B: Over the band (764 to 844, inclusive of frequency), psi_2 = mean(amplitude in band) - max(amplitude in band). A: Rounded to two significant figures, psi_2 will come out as -2.3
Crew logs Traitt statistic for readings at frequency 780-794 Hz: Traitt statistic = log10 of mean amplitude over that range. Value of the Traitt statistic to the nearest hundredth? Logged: 1.07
